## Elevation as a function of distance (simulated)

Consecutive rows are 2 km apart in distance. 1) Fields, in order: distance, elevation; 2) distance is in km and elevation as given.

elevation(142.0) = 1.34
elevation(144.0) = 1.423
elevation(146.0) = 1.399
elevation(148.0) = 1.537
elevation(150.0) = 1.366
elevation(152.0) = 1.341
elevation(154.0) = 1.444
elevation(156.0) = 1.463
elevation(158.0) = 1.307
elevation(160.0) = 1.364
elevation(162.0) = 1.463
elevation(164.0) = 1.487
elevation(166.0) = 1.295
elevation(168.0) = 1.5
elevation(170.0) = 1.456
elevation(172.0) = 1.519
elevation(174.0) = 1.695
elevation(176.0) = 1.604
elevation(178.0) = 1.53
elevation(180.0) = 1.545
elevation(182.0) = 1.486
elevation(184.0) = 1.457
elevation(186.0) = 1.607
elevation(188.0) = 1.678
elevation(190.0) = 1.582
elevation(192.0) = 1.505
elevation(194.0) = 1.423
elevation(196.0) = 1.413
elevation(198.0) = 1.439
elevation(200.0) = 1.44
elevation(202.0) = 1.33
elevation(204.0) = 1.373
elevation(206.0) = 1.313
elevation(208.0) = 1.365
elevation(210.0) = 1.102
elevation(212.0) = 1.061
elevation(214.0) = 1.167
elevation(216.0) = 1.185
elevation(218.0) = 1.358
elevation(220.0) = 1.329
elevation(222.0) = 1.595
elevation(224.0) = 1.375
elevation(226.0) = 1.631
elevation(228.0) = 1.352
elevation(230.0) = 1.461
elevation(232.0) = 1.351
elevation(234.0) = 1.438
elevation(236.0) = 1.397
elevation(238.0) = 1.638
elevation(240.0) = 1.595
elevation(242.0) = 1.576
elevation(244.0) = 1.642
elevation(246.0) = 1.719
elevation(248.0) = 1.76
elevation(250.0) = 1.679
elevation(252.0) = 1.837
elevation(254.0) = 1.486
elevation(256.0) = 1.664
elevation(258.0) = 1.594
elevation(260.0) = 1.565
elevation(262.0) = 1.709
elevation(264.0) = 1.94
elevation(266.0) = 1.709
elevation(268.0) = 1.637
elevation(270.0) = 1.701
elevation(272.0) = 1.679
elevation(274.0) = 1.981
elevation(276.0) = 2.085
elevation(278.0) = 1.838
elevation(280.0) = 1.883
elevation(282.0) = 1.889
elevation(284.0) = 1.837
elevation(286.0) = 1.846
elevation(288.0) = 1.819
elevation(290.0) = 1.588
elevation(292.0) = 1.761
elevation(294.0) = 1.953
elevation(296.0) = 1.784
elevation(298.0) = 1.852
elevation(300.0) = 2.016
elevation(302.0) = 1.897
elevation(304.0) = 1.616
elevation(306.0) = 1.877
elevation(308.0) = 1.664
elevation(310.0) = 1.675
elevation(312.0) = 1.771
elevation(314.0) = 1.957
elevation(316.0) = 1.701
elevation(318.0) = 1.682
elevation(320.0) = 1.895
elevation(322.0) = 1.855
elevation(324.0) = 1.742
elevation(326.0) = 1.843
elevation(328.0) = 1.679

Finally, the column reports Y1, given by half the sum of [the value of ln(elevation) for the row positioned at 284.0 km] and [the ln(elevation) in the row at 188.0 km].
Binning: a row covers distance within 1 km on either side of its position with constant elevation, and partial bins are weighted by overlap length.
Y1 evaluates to 0.56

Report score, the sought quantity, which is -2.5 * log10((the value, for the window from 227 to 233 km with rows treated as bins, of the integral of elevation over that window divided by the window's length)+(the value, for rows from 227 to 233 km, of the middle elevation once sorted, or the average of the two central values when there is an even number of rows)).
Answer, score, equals -1.09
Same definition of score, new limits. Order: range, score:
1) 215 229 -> -1.10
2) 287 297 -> -1.38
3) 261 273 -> -1.34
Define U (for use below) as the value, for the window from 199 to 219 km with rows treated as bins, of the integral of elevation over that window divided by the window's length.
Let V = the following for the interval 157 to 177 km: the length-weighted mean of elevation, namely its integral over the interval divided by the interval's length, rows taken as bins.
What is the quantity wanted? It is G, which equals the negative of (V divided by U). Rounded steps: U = 1.27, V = 1.5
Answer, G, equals -1.16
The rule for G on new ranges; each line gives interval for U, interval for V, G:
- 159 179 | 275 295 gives -1.24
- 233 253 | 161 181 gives -0.93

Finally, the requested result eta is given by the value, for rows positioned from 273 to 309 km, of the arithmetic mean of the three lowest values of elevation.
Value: 1.6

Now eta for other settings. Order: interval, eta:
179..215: 1.1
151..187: 1.3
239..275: 1.5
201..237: 1.1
